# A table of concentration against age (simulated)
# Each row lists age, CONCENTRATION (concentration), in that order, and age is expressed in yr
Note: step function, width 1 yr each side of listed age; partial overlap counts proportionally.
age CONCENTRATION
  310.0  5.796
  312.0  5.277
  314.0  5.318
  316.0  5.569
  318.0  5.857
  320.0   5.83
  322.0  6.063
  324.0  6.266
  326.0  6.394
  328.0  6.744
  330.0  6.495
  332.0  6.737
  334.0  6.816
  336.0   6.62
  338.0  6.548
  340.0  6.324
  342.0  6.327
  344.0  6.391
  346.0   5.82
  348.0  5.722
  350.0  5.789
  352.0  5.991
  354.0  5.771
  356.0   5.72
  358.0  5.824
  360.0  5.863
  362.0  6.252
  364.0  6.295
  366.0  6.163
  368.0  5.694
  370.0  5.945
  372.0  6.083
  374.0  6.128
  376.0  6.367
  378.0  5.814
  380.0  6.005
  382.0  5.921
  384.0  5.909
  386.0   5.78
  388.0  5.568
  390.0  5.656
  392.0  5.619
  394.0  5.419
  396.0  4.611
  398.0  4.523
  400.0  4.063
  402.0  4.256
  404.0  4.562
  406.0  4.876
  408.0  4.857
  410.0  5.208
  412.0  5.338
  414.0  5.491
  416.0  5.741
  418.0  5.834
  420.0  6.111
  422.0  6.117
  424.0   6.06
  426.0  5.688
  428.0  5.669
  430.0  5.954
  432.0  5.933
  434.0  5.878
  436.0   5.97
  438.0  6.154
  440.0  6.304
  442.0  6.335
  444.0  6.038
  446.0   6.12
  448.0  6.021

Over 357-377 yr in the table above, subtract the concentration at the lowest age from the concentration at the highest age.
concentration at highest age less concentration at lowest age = 0.5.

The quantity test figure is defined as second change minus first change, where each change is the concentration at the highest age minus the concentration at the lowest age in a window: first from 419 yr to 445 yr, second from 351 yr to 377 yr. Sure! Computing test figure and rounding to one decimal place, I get 0.4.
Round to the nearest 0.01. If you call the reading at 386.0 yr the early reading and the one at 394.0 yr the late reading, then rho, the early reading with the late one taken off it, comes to 0.36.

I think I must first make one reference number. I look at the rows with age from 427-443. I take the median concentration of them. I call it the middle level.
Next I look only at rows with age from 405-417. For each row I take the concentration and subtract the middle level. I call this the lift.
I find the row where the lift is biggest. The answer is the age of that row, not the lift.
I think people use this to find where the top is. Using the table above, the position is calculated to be 416.0 yr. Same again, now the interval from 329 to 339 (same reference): 334.0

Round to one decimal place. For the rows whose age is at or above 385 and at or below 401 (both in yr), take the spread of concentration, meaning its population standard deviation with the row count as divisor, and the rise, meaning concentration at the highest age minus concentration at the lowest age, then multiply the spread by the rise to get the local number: -1.0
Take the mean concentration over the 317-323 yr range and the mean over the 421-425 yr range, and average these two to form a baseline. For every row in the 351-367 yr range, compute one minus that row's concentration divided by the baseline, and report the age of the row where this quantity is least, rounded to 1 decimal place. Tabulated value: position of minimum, 364.0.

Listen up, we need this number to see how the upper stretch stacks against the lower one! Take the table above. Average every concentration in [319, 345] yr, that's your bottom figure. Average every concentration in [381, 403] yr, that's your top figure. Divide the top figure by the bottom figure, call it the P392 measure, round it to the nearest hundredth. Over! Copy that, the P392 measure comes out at 0.81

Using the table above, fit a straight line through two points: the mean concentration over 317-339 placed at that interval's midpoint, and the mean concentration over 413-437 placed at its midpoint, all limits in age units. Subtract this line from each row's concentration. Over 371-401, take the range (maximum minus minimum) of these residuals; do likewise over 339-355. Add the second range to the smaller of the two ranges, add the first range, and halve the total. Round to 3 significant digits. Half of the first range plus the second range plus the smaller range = 1.73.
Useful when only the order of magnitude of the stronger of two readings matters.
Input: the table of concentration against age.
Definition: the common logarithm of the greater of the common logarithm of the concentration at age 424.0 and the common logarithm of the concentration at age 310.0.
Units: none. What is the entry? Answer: -0.107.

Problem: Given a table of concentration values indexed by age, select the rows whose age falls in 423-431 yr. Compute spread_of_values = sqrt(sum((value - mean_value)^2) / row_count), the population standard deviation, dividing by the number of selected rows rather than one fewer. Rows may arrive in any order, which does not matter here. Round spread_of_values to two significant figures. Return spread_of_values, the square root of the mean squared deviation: 0.17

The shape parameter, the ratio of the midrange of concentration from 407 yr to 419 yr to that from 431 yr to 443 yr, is 0.88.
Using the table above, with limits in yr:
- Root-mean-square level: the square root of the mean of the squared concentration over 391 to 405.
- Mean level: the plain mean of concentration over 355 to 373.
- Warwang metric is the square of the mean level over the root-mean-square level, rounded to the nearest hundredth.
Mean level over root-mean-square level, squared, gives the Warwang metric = 1.58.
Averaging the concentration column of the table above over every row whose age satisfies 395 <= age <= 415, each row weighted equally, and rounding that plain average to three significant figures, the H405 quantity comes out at 4.78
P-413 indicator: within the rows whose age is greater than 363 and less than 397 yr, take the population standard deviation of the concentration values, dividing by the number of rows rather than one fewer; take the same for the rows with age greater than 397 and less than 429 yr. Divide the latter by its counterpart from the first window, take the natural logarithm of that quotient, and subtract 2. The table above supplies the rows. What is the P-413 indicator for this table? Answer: -1.49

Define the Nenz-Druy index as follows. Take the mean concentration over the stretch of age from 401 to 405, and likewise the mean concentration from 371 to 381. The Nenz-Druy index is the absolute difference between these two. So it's 1.67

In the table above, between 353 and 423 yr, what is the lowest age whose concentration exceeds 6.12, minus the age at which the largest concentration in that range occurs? -14 yr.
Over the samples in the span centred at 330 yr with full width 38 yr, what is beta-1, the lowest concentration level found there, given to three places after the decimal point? 5.277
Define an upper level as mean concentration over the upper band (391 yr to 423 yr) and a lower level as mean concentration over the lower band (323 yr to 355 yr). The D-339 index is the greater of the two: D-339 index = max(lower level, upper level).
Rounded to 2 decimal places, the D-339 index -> 6.30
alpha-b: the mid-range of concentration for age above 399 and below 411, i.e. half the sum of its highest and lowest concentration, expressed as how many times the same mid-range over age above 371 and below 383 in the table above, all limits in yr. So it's 0.76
